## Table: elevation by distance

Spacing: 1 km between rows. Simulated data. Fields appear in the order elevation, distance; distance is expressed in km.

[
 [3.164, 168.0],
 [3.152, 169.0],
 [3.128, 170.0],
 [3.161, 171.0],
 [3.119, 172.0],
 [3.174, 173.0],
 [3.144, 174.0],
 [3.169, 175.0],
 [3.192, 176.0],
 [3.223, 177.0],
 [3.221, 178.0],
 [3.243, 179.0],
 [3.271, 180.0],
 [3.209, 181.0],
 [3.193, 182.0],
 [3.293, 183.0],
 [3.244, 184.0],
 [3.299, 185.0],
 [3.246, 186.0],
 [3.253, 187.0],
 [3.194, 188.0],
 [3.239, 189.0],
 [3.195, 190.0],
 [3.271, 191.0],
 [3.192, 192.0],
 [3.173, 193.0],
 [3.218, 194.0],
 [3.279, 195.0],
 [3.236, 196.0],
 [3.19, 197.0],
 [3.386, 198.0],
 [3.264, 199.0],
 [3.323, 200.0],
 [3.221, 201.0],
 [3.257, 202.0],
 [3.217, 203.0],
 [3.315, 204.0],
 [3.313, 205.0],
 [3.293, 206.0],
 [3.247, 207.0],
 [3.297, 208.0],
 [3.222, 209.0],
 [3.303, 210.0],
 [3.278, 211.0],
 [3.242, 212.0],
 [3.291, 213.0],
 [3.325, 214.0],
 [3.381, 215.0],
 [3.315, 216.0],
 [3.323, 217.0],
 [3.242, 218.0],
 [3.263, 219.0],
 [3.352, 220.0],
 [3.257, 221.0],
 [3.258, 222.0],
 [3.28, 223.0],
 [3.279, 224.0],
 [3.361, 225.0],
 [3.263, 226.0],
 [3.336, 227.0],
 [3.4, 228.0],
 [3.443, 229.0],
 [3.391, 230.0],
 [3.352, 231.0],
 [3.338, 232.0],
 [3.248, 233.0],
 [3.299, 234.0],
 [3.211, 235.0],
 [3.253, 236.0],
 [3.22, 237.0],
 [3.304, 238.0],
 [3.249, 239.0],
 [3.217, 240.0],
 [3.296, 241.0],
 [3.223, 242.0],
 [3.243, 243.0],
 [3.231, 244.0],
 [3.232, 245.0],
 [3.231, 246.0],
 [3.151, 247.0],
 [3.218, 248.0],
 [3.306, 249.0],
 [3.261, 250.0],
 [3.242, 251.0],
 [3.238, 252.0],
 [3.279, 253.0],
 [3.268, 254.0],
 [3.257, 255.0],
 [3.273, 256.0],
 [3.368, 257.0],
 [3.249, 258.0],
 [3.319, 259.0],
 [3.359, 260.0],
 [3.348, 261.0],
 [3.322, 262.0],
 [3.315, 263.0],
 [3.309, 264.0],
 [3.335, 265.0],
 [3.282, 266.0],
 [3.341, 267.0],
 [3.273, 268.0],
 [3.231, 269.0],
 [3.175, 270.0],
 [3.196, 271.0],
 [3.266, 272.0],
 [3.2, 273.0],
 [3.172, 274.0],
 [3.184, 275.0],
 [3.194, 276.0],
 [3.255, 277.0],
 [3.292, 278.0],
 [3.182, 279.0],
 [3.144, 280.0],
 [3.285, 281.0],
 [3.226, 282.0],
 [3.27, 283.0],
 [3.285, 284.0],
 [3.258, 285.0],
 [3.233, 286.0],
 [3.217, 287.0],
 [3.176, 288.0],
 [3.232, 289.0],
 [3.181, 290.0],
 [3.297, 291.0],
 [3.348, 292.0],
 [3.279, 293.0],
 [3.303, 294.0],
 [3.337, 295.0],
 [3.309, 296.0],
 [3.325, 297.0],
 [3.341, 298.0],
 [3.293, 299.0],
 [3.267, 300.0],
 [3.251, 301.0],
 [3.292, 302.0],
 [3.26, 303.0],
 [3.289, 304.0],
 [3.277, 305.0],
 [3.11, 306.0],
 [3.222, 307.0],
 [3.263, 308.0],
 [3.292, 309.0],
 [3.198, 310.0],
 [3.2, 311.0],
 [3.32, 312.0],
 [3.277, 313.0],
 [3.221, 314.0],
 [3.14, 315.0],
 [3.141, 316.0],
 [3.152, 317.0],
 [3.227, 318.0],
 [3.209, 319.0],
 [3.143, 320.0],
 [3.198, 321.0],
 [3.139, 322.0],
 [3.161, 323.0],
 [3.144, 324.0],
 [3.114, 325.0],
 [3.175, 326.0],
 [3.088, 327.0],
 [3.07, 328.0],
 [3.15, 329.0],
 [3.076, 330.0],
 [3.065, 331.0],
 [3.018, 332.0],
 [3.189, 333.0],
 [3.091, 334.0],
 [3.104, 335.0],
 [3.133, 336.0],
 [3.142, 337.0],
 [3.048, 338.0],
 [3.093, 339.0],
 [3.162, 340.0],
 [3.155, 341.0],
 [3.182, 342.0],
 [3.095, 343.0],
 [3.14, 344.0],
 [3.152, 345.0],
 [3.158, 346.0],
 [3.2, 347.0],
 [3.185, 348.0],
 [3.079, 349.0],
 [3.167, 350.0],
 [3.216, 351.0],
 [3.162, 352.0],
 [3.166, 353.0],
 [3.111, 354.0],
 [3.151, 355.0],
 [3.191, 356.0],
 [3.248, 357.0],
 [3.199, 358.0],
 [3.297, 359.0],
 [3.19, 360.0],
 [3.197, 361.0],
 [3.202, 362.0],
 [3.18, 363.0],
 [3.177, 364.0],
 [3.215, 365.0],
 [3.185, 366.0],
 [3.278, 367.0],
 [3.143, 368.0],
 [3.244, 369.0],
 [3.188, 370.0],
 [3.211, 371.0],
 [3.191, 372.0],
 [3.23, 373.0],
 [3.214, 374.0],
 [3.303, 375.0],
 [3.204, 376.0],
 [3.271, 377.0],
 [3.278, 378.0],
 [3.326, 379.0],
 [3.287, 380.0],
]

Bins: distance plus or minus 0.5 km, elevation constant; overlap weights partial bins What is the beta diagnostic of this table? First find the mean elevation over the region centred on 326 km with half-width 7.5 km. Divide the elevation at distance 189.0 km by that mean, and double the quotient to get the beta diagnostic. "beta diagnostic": 2.07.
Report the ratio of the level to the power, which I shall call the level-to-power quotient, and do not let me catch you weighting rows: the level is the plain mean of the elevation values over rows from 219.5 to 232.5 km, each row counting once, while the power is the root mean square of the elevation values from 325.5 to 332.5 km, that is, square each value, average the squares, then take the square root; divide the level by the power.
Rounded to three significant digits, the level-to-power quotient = 1.08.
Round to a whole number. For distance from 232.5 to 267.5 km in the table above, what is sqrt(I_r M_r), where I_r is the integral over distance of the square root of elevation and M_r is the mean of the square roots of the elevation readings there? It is 11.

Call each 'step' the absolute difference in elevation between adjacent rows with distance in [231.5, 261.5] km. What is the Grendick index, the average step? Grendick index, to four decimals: 0.0475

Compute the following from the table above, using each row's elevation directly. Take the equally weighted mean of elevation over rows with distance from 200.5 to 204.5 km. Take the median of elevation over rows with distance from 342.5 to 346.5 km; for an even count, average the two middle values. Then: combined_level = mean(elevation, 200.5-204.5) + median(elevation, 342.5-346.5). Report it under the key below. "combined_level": 6.40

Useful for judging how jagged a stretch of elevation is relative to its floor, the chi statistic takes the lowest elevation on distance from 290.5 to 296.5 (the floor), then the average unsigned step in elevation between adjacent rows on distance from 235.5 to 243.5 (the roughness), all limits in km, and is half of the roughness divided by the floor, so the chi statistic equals 0.0082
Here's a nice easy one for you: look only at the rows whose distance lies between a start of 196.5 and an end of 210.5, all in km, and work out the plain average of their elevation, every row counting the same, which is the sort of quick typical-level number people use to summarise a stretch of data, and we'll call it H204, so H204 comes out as 3.27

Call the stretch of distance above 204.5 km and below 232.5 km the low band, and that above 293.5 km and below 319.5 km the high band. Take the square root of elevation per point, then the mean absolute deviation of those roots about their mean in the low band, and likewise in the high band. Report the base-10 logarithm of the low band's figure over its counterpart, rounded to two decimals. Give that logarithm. -0.08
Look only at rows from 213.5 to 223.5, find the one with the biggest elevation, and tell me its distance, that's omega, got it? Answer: 215.0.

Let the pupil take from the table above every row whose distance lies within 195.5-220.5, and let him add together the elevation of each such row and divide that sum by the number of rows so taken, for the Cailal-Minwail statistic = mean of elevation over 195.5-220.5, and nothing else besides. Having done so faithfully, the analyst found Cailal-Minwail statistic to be 3.28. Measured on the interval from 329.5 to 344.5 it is 3.11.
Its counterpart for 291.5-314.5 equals 3.27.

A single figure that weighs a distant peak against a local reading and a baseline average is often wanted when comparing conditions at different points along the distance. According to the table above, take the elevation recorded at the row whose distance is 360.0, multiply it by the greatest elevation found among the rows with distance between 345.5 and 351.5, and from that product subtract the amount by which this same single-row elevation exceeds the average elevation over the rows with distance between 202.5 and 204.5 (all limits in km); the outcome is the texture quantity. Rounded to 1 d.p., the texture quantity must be 10.3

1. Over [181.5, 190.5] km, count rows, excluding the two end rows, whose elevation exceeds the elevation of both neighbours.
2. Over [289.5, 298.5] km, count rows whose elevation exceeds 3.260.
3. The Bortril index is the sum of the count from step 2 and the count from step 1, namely 12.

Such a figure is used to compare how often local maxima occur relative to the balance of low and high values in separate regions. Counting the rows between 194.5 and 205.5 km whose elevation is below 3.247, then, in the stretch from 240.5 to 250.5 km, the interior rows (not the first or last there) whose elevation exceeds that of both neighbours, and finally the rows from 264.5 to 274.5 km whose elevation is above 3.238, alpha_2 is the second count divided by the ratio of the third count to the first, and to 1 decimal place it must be 2.4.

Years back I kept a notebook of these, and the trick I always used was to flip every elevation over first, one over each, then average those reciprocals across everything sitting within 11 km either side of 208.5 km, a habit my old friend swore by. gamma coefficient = 0.304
